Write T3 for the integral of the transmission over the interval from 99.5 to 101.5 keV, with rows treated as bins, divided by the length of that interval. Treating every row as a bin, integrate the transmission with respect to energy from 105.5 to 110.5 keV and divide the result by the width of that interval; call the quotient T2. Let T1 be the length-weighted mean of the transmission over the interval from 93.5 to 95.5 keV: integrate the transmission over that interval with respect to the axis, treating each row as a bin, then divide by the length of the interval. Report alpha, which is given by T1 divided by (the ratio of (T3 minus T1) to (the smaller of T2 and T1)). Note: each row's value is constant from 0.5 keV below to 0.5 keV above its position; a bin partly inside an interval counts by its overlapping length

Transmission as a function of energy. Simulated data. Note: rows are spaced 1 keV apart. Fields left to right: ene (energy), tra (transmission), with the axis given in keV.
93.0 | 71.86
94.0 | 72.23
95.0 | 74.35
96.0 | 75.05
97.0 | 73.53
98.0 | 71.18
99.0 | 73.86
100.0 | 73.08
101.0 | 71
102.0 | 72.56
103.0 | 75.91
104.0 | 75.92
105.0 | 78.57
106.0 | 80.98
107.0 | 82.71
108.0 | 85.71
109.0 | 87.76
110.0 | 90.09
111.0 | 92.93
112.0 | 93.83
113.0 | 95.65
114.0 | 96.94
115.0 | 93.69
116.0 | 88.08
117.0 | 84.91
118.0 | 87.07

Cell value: -4297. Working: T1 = 73.3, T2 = 85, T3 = 72.0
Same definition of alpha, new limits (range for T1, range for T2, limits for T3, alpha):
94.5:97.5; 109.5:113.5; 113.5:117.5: 333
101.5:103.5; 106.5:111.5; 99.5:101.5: -2511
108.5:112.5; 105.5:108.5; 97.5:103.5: -416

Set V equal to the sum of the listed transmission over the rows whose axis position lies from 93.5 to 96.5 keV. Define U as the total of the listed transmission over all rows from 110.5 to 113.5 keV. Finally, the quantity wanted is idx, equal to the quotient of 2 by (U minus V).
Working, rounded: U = 282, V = 222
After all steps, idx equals 0.03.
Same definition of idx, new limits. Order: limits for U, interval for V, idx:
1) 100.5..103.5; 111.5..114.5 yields -0.03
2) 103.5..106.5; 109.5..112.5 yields -0.05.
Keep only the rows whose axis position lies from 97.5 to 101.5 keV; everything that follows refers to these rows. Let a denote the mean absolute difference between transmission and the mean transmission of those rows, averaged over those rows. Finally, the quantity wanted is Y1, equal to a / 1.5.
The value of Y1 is 0.8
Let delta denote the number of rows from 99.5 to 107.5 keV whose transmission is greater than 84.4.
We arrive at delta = 0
